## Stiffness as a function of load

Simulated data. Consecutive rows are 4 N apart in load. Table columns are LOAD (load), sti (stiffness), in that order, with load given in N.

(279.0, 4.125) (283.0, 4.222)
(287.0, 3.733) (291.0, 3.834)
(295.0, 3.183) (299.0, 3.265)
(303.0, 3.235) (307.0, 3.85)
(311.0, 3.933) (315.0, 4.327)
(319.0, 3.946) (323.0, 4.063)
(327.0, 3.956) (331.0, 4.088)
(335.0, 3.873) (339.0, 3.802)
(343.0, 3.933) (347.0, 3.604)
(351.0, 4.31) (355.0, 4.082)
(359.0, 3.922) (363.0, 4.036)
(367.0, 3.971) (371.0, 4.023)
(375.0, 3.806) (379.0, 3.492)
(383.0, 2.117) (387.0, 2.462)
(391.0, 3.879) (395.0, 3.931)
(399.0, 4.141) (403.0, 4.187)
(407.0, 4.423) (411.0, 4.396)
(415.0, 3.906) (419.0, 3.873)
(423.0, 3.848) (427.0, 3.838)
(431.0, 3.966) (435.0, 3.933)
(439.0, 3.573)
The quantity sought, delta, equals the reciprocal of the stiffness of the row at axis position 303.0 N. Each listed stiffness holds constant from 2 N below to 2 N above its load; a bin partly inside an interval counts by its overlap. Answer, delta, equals 0.309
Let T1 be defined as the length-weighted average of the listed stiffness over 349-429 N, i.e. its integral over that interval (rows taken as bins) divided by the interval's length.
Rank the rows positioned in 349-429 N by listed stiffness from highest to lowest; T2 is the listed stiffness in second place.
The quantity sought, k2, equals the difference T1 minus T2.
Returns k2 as -0.56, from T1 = 3.83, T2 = 4.396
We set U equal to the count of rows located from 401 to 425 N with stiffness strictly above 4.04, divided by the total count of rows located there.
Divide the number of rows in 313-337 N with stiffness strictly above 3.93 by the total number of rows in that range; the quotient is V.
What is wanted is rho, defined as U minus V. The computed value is -0.3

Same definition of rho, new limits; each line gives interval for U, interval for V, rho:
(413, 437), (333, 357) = -0.5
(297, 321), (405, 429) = -0.2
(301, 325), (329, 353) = -0.2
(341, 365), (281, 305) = 0.2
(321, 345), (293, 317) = 0.0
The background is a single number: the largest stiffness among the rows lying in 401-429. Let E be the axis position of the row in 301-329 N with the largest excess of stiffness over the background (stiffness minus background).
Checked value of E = 315.0 N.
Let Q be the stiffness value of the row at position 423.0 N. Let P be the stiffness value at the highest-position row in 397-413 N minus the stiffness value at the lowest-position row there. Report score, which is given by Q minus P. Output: 3.6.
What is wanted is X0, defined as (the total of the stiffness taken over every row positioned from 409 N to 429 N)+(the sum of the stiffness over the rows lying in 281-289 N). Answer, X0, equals 27.8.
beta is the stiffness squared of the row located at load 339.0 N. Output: 14.5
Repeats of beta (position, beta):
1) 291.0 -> 14.7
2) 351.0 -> 18.6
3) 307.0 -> 14.8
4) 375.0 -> 14.5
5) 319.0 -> 15.6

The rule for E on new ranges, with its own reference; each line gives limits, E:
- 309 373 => 315.0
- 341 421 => 407.0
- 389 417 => 407.0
